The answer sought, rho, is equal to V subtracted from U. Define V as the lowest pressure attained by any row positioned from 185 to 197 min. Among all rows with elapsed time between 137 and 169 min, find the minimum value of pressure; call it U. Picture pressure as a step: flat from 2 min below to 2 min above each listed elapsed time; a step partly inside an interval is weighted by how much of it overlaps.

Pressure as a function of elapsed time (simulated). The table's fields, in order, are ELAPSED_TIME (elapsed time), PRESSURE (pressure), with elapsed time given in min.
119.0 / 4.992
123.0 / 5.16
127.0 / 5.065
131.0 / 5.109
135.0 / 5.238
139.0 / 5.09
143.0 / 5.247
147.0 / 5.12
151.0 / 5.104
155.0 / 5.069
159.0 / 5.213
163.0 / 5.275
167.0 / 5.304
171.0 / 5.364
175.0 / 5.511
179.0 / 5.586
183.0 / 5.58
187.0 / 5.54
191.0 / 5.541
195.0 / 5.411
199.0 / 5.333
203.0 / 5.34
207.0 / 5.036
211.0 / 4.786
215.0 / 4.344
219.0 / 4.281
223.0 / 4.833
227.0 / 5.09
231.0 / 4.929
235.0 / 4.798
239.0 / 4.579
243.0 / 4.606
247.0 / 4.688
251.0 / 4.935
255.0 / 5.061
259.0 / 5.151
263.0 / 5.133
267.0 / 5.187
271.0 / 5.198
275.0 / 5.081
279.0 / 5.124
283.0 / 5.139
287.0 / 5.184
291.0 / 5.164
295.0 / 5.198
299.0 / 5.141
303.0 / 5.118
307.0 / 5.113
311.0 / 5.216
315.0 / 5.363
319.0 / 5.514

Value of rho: -0.3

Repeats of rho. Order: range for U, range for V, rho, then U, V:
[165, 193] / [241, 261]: 0.7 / 5.304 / 4.606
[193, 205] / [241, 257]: 0.7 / 5.333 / 4.606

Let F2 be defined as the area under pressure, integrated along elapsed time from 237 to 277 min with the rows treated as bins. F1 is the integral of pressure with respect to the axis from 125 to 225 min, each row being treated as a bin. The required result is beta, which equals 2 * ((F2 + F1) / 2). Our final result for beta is 716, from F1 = 517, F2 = 198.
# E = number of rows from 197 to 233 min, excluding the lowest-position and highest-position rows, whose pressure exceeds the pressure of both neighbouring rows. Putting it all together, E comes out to 2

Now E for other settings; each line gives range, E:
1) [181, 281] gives 5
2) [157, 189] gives 1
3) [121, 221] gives 5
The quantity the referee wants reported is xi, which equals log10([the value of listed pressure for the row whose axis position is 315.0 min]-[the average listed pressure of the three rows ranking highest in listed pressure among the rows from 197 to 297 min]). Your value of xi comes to -1.14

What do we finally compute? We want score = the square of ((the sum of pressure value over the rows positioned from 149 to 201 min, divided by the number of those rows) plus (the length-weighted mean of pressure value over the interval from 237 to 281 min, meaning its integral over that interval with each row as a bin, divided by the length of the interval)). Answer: 107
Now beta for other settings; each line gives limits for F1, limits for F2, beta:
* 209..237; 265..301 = 318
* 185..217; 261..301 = 372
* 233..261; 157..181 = 264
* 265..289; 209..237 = 256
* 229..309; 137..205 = 765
